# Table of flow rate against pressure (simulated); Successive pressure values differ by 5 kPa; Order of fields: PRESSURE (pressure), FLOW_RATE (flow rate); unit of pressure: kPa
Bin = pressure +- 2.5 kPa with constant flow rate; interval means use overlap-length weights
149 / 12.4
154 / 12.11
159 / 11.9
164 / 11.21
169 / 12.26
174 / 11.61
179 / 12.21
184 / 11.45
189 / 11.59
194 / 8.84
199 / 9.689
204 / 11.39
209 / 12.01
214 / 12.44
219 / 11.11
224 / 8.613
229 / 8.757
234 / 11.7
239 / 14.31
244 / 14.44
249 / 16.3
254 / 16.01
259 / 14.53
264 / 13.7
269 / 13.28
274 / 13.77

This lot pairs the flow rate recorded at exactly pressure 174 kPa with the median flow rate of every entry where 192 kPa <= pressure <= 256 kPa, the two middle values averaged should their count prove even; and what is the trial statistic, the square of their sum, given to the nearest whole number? 543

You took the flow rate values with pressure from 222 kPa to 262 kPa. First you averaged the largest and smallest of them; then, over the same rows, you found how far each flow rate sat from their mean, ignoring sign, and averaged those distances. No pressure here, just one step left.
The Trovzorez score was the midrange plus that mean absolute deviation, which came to 15.0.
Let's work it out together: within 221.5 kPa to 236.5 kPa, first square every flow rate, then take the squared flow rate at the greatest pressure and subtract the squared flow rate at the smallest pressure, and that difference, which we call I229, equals 63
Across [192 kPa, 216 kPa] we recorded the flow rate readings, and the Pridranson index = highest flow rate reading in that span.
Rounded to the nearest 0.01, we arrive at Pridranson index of 12.44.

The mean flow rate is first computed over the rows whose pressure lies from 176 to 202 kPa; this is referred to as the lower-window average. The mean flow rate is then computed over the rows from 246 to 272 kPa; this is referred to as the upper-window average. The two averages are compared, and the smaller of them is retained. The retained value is 10.8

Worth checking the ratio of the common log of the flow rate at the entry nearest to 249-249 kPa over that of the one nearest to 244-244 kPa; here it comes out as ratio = 1.05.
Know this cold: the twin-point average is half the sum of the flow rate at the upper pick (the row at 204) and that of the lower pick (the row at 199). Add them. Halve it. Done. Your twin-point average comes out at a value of 10.5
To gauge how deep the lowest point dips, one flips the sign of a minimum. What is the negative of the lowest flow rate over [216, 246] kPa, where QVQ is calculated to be -8.6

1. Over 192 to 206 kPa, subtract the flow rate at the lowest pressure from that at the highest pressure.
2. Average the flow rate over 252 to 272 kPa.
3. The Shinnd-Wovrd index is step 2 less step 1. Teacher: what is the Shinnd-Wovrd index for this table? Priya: 11.8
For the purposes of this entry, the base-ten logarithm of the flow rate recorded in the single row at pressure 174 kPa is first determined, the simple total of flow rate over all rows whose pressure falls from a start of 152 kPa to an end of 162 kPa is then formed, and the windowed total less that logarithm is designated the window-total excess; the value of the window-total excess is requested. 22.9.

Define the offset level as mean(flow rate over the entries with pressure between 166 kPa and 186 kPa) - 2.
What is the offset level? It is 9.9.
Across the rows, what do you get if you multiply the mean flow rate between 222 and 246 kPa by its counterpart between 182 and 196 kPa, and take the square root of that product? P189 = 11.1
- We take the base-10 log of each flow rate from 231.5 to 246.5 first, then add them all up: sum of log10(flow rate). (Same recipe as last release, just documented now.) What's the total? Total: 3.38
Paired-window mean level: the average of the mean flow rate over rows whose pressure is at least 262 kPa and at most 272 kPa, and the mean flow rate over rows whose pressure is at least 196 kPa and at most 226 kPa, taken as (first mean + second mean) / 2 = 12.2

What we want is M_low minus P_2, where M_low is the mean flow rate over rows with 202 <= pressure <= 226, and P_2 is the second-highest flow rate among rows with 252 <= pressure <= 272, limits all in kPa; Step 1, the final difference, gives -3.4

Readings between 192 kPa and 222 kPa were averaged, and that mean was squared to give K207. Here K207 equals 119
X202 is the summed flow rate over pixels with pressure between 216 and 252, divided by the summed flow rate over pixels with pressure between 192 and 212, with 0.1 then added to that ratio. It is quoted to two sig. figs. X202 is 2.1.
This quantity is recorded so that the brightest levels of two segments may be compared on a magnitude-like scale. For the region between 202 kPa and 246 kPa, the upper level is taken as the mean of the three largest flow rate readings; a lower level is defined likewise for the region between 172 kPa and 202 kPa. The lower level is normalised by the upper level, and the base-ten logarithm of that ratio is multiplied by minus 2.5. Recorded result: 0.16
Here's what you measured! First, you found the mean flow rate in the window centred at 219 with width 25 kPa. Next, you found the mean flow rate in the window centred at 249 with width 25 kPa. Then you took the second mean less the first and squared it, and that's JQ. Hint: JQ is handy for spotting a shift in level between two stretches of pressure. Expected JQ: 21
